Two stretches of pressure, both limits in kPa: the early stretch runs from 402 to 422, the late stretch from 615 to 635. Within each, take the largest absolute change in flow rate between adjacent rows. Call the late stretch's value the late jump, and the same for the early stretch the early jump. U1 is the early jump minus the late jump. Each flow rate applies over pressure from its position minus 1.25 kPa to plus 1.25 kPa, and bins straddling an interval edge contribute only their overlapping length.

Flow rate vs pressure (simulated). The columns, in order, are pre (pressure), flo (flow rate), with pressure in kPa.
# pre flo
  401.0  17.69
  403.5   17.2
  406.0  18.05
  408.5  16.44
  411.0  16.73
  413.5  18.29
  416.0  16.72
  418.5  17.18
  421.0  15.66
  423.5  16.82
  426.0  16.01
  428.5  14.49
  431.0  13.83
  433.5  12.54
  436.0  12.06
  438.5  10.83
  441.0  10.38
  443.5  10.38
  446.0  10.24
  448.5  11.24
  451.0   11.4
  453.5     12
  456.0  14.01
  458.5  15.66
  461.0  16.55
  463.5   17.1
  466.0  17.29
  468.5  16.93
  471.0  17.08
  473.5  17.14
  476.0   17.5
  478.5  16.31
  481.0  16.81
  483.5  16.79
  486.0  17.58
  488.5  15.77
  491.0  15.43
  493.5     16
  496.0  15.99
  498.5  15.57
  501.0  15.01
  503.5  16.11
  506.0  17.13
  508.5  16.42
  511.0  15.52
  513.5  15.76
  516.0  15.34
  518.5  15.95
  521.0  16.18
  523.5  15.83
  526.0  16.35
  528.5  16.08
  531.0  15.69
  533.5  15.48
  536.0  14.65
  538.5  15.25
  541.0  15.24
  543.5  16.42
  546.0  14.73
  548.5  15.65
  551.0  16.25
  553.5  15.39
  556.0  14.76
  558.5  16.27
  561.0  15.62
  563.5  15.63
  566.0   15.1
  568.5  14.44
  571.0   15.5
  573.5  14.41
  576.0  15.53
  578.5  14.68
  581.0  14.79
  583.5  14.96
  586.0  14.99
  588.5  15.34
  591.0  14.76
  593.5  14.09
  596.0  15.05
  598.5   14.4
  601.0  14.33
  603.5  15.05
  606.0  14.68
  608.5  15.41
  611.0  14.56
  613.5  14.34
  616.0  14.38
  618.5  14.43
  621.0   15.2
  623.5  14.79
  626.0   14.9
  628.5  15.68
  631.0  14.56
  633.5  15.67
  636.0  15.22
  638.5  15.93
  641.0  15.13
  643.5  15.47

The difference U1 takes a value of 0.5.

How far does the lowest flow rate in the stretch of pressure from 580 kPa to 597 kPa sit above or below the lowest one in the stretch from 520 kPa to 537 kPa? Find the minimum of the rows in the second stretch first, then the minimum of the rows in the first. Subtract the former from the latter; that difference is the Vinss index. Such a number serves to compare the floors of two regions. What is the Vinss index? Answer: -1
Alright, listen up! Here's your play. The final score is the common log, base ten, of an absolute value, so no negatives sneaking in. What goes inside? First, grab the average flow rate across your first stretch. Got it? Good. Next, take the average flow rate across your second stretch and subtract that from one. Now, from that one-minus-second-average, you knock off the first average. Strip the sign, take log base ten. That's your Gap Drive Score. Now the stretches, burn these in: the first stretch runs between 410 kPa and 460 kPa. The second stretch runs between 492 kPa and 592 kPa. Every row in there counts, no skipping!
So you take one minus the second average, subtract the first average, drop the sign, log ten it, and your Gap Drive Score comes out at 1.45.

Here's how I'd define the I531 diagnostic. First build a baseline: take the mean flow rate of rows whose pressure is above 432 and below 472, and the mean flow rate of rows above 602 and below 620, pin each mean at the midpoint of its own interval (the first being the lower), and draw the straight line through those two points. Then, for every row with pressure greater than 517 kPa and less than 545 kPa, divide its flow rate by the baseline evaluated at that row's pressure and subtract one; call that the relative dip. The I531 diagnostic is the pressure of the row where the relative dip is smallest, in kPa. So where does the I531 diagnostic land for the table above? 536.0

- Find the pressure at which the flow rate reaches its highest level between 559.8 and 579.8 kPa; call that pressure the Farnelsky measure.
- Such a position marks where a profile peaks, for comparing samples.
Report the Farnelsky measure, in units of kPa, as 563.5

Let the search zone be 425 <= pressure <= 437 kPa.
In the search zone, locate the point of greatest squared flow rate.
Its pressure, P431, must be 426.0 kPa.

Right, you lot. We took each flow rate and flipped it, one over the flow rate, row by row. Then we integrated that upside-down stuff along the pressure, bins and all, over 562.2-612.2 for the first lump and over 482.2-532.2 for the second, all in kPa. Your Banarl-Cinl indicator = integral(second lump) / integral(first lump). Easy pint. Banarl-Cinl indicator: 0.929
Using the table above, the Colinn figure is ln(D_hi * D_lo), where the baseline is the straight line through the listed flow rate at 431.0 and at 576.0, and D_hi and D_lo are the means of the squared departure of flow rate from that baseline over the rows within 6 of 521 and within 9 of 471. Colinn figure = 2.2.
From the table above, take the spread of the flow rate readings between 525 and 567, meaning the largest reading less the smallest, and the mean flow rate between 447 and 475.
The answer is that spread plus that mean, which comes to 16.9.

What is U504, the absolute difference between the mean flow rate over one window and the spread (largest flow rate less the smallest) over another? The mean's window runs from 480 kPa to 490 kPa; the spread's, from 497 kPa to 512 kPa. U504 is 14.6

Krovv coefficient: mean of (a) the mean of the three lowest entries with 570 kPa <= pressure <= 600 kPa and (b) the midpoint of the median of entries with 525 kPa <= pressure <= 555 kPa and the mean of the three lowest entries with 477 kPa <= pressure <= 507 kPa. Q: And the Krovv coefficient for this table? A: 14.9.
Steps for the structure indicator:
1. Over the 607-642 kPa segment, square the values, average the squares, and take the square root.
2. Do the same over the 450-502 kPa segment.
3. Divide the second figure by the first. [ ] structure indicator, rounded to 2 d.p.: 1.06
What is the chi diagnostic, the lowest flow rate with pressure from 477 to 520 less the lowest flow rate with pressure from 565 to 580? 0.6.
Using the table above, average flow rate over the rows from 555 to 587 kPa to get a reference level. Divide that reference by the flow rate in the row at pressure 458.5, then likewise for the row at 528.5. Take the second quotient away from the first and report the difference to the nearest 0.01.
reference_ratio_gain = 0.03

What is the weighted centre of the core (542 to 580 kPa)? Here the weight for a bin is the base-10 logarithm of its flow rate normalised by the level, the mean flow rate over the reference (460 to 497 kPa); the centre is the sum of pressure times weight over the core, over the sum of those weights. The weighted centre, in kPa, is 563.5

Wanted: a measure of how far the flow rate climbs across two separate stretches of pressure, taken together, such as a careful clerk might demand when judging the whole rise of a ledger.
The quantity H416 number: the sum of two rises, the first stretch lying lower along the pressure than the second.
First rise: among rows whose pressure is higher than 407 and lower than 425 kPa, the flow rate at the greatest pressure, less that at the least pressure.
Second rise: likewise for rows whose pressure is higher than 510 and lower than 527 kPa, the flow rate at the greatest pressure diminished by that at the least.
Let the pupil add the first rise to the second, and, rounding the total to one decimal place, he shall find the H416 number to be 1.2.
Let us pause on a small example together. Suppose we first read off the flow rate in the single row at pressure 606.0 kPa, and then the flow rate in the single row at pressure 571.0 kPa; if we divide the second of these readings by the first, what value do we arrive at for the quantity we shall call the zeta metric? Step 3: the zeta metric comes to 1.06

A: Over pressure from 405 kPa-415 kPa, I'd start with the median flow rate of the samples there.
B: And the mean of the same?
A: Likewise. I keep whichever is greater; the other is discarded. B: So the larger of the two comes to 17.4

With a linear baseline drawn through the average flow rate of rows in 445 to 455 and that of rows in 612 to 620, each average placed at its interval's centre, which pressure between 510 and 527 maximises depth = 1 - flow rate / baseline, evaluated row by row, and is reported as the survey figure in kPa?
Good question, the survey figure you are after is 516.0 kPa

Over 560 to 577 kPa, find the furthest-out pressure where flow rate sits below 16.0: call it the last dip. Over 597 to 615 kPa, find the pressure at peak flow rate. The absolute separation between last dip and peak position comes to 32.5 kPa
